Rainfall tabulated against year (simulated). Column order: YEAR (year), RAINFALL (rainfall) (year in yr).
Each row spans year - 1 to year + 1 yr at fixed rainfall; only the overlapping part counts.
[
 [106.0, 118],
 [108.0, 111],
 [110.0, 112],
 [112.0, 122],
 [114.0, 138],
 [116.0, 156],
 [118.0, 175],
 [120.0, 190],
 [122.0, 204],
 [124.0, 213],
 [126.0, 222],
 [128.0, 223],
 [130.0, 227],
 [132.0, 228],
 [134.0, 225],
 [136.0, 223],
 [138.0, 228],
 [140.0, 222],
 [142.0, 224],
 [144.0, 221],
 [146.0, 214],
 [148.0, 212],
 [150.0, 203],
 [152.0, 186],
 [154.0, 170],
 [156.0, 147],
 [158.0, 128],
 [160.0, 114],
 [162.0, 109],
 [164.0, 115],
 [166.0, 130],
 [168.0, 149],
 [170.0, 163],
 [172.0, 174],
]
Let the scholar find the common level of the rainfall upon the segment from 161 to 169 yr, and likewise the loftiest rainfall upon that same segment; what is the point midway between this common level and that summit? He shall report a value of 137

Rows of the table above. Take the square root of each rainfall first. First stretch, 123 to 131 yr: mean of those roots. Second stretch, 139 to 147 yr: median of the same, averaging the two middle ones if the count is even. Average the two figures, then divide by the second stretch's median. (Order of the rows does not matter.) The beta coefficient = 1.00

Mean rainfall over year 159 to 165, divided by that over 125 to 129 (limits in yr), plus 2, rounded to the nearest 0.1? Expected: 2.5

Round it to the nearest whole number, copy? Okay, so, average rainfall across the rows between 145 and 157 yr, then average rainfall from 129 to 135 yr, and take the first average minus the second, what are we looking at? -38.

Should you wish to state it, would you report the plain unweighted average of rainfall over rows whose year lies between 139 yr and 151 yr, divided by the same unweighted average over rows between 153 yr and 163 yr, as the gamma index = 1.6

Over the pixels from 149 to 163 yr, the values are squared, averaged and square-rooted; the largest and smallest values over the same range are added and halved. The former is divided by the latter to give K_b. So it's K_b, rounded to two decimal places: 0.99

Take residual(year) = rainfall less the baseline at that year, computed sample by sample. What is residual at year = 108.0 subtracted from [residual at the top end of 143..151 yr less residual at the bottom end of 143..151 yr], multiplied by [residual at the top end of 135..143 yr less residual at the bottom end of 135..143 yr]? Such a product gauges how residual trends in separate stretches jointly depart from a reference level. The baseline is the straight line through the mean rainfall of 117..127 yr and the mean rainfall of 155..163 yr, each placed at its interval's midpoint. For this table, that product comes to 1512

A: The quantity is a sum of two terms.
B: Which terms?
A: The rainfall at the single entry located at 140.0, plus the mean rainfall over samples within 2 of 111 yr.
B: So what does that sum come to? 339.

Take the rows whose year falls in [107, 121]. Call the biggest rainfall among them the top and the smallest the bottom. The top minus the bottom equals 79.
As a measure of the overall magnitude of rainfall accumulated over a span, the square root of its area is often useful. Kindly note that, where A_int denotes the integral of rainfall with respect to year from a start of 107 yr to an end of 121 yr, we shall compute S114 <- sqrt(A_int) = 45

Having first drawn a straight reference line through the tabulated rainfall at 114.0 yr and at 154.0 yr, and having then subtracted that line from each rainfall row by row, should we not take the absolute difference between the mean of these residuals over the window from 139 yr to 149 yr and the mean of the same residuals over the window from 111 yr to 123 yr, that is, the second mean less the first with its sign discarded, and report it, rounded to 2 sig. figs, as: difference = 33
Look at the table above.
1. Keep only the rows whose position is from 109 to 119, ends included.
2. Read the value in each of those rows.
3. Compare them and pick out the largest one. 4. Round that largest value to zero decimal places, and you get 175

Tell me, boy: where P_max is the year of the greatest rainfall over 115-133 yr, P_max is 132.0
